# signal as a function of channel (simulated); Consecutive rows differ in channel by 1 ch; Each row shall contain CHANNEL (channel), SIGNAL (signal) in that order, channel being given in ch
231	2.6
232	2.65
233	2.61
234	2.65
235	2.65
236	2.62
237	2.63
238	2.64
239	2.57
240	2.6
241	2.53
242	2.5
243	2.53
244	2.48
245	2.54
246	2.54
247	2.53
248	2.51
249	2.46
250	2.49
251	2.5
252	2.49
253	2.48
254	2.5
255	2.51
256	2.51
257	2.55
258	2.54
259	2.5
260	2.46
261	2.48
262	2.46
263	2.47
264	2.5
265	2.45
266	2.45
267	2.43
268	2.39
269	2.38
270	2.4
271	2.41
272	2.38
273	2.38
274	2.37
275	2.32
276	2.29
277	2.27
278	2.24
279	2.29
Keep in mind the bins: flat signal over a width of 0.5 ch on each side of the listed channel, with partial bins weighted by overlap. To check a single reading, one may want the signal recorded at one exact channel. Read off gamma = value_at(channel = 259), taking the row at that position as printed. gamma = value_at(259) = 2.5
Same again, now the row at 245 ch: 2.54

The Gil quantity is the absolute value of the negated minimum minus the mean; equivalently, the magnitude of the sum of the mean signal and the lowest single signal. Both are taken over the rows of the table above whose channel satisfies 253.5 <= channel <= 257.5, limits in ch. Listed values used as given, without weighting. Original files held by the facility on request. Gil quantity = 5.02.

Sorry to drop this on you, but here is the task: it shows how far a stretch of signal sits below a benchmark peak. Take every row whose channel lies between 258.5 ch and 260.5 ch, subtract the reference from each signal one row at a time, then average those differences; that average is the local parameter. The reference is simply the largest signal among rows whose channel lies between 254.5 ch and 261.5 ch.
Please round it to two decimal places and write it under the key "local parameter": -0.07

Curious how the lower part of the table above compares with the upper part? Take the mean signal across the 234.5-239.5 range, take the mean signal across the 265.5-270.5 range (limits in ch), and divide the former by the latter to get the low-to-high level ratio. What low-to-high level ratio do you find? 1.09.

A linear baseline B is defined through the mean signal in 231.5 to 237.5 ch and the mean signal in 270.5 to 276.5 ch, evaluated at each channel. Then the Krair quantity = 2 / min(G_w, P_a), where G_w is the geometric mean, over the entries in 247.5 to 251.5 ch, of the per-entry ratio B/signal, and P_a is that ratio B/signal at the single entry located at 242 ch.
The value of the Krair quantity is 1.97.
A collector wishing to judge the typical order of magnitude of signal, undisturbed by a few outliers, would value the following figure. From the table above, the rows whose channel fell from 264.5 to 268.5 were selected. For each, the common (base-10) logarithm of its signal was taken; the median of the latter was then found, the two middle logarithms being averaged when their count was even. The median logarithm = 0.387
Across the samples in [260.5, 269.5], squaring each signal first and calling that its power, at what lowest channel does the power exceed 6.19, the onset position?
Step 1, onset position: 264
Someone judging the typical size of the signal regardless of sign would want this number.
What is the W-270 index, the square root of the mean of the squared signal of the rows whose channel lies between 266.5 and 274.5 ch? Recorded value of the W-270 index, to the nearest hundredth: 2.39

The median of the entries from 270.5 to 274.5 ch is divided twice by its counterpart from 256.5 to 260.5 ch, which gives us 0.375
